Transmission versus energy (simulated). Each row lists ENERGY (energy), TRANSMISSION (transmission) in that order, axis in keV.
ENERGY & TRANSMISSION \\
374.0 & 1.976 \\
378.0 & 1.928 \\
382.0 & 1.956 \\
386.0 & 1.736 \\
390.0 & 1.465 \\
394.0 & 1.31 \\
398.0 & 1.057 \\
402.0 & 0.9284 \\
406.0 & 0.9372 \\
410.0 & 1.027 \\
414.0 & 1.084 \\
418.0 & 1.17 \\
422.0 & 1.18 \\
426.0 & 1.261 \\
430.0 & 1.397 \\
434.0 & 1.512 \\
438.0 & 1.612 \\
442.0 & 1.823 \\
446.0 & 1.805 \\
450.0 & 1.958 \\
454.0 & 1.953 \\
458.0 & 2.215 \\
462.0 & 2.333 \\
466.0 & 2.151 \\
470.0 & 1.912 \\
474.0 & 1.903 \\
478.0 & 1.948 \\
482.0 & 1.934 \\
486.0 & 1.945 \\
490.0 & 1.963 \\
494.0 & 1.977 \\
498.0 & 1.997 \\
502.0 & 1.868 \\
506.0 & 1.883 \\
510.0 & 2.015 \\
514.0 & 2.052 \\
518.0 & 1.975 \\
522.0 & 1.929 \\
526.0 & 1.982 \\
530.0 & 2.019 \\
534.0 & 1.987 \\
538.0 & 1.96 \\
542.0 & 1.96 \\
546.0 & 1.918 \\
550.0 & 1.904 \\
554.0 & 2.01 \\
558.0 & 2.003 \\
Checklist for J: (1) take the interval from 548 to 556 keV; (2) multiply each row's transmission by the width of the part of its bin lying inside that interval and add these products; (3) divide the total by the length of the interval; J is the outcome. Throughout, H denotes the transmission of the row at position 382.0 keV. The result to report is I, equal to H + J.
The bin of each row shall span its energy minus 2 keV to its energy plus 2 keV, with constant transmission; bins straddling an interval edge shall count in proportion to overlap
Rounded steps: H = 1.956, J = 2.0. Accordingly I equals 3.91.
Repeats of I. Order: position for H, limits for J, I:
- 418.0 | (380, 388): 3.02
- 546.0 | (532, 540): 3.89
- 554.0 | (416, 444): 3.43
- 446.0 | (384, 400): 3.20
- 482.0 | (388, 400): 3.21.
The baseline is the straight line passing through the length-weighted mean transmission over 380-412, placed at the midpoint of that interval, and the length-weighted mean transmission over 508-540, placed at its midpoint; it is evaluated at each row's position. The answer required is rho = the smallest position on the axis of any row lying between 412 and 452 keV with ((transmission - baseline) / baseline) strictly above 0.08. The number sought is 442.0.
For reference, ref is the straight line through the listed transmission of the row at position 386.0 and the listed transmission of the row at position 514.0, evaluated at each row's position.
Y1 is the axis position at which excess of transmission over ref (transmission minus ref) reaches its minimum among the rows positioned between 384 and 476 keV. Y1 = 406.0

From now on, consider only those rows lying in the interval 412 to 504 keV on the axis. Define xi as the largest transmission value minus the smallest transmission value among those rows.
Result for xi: 1.25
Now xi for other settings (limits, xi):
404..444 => 0.89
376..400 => 0.90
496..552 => 0.18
